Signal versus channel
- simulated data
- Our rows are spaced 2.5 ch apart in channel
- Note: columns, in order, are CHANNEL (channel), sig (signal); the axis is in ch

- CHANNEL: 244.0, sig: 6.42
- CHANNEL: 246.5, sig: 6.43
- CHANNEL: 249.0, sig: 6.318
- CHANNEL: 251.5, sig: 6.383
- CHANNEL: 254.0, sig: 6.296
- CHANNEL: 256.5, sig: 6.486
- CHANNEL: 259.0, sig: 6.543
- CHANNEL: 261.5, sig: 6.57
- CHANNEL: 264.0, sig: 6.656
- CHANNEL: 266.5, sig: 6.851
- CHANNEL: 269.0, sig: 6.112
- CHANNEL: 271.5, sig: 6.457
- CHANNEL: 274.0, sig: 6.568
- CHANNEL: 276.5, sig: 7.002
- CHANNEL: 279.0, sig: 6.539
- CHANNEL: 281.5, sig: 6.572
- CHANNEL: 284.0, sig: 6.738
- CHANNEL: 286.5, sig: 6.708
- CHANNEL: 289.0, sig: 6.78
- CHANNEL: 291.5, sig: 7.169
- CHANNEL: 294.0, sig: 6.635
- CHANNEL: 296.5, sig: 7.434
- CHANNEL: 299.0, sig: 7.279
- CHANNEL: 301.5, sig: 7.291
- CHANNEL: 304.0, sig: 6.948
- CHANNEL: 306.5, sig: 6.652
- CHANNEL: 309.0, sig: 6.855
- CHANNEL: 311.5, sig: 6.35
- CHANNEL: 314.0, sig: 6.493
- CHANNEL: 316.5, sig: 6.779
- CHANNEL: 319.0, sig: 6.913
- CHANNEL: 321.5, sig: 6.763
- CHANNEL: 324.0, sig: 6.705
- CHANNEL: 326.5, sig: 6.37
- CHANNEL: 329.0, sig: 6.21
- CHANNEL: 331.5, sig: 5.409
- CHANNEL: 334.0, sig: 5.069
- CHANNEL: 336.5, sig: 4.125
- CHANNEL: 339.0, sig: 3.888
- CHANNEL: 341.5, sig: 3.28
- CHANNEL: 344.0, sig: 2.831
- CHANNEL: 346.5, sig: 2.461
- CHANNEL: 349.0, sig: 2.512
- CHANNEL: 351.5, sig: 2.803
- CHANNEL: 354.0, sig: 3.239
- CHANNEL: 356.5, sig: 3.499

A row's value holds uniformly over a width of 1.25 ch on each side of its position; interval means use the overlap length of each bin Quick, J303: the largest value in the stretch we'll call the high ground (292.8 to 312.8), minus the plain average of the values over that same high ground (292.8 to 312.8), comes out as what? 0.50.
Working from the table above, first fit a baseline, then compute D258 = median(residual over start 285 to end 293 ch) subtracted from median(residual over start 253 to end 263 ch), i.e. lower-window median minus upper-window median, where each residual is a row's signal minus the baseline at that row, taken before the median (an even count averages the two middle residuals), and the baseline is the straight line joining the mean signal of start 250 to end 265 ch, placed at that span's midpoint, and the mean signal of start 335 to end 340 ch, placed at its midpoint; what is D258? -1.2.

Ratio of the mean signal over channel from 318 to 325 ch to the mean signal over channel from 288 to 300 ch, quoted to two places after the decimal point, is 0.96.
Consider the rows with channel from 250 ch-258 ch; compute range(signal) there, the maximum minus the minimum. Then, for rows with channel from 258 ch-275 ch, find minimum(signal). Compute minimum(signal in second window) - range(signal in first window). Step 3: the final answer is 5.92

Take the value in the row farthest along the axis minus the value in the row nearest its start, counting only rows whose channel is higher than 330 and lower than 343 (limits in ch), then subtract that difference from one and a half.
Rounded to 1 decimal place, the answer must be 3.6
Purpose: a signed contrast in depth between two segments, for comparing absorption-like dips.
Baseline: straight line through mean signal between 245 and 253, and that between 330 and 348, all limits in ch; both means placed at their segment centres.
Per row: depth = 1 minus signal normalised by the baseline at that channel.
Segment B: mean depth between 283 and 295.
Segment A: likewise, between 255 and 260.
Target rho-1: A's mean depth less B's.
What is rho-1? 0.23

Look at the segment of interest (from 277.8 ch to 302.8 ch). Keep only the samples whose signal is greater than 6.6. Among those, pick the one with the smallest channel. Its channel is 284.0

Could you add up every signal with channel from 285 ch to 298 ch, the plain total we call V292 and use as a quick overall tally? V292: 34.7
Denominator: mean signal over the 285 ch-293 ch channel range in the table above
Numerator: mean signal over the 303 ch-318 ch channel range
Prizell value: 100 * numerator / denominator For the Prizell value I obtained 97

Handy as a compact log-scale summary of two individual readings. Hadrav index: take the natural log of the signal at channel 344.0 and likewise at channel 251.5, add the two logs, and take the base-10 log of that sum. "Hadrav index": 0.46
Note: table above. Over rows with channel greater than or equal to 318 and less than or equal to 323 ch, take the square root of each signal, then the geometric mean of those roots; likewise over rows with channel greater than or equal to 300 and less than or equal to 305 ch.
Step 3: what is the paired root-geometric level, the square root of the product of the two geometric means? 2.64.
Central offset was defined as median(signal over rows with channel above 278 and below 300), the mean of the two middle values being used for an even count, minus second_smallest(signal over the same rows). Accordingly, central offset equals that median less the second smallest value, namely 0.17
